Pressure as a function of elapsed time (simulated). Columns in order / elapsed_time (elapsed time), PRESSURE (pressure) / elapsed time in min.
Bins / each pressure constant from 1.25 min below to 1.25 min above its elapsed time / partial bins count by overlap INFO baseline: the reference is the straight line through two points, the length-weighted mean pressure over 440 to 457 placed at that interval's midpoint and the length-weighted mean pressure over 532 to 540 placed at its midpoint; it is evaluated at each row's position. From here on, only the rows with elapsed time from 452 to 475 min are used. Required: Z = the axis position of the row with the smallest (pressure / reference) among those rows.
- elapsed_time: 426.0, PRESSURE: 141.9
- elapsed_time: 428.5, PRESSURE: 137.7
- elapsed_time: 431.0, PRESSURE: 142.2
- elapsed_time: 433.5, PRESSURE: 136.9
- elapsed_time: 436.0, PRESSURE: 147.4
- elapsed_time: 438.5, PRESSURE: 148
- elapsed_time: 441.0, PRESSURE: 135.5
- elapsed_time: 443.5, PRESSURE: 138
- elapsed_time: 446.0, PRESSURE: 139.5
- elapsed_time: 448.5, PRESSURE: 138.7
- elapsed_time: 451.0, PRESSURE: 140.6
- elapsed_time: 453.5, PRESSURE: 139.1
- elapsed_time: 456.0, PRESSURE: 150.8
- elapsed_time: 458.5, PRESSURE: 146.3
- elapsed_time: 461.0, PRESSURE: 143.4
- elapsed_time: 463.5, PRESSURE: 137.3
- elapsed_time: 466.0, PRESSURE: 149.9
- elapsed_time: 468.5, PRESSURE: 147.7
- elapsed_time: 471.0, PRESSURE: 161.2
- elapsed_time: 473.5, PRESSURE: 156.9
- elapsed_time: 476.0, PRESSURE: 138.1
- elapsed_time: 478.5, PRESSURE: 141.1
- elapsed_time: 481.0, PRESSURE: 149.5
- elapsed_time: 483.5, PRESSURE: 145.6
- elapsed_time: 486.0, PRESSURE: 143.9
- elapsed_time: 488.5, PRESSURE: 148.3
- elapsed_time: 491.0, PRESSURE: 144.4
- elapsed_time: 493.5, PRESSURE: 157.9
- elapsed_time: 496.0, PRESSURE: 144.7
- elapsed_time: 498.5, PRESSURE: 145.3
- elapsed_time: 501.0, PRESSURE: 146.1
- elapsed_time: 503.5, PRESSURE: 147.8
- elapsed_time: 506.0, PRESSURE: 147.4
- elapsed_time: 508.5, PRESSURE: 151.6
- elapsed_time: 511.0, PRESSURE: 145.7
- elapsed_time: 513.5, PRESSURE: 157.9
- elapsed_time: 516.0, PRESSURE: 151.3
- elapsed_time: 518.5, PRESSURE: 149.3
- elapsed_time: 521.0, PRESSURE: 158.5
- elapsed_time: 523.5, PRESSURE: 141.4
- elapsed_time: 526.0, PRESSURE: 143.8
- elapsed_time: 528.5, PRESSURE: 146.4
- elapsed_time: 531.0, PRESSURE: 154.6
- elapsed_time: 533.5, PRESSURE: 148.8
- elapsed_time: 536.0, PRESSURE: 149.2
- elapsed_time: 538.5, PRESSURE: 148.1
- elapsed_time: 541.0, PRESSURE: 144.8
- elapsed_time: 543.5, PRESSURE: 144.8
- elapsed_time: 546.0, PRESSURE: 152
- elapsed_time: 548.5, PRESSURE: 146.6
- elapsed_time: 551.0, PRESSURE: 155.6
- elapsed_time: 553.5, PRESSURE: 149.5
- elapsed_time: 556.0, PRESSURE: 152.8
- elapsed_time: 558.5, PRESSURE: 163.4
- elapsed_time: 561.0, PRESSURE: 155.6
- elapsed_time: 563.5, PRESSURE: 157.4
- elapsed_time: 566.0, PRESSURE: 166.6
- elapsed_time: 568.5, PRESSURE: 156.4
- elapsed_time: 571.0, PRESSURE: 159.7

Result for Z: 463.5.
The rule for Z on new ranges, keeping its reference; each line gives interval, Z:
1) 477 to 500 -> 478.5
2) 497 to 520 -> 511.0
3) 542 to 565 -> 543.5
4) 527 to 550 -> 543.5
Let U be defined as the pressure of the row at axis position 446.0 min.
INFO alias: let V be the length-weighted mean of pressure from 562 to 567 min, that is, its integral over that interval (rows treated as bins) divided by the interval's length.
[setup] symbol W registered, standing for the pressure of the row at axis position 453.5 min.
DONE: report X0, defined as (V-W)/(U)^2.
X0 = 0.0011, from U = 139.5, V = 161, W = 139.1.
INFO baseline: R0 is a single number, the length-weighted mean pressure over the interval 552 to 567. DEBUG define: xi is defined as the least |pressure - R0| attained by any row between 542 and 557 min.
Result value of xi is 1.8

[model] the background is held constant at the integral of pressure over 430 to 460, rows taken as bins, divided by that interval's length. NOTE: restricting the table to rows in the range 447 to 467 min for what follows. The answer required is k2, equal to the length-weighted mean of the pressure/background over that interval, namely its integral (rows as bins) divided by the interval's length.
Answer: 1.01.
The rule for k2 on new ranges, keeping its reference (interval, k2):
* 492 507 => 1.04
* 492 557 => 1.05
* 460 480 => 1.04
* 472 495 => 1.04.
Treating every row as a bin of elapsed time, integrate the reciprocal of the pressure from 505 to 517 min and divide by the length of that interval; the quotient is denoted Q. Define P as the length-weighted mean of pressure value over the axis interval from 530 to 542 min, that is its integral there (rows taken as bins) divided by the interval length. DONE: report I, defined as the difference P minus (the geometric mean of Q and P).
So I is 148.1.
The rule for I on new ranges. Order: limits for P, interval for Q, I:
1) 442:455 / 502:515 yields 138.4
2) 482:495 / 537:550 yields 147.0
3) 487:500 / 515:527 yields 147.0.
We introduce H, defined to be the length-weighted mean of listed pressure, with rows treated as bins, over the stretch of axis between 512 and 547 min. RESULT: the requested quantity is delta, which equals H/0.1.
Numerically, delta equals 1493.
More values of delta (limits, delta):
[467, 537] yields 1487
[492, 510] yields 1486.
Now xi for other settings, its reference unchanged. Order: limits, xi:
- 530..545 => 2.8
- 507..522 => 0.5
